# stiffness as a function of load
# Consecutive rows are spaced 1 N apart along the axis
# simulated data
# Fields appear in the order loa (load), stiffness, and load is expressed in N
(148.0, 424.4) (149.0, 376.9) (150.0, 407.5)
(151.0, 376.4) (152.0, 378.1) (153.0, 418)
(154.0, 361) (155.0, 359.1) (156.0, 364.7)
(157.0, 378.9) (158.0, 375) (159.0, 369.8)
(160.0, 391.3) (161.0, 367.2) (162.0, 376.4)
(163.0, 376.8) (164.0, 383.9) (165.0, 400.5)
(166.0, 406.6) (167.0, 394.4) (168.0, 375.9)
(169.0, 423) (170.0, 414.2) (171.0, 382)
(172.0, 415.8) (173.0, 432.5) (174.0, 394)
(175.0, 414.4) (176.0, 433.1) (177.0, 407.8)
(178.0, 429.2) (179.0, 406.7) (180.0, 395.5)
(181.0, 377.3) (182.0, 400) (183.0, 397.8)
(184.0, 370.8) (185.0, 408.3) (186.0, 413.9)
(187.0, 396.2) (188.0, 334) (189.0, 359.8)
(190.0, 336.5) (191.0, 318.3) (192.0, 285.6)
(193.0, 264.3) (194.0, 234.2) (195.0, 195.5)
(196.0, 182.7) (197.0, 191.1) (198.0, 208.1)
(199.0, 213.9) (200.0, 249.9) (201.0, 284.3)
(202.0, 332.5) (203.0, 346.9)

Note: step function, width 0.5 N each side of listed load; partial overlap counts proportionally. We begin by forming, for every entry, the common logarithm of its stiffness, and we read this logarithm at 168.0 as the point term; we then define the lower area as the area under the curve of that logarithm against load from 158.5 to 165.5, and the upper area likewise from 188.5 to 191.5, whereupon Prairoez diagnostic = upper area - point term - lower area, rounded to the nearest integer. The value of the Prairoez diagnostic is -13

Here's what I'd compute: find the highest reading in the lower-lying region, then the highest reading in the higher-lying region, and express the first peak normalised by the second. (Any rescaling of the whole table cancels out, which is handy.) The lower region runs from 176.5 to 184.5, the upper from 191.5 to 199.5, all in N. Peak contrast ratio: 1.50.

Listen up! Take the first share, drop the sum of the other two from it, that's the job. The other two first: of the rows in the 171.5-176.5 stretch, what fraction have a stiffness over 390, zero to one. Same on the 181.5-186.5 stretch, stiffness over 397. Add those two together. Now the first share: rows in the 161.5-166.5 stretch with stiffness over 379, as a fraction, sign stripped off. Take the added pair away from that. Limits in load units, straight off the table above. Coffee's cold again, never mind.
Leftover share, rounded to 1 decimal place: -1.2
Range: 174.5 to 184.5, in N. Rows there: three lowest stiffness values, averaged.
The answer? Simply 381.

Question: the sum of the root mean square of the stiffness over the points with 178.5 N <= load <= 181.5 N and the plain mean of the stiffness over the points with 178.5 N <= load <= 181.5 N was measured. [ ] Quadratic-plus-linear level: 787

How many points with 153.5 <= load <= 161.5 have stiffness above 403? 0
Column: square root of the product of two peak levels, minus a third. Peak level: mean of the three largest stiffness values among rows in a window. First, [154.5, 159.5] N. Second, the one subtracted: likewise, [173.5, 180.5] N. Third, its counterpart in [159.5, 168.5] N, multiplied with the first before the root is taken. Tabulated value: -38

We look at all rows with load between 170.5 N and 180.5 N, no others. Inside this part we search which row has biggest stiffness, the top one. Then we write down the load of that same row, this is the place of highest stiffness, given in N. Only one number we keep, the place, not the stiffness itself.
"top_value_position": 176.0 N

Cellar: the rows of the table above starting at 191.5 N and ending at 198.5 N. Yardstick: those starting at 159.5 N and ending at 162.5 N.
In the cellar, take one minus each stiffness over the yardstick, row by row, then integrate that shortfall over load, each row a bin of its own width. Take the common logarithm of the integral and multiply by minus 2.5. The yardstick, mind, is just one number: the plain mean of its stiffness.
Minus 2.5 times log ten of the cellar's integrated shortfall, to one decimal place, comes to -1.1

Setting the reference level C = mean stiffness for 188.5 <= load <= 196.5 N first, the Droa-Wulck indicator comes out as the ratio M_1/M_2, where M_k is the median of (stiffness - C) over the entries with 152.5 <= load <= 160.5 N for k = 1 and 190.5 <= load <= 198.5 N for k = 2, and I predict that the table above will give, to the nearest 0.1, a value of -2.0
